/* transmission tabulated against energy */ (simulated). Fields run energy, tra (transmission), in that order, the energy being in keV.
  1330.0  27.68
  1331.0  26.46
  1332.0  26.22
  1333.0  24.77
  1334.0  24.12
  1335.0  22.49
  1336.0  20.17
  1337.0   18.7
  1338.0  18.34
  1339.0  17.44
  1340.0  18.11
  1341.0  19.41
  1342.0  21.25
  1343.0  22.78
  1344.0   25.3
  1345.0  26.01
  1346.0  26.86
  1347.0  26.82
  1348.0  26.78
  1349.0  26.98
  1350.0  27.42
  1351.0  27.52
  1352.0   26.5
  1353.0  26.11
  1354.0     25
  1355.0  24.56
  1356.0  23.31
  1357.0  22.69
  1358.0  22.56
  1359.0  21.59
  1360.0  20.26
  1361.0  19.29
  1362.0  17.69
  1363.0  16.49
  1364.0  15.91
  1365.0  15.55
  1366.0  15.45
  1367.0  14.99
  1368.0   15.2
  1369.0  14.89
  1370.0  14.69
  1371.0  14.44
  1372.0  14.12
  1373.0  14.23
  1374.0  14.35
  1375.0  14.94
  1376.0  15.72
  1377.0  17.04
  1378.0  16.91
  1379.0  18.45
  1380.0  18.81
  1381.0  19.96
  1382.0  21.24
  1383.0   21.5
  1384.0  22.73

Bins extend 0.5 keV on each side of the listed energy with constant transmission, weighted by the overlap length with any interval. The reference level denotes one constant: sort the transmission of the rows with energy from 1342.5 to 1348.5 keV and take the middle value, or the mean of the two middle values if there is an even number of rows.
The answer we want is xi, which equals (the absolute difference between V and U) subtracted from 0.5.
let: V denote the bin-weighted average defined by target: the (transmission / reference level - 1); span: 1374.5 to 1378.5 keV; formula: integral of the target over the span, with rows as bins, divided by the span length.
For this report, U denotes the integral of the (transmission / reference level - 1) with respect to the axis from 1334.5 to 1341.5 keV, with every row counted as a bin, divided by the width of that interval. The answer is 0.38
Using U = -0.27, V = -0.39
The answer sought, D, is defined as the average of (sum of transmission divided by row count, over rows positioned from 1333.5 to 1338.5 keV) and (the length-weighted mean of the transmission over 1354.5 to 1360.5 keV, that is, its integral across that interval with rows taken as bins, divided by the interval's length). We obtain 21.6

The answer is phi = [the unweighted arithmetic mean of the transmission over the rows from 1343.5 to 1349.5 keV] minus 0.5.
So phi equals 26.0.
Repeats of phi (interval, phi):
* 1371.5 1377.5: 14.6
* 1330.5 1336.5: 23.5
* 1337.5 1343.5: 19.1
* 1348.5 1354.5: 26.1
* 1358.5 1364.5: 18.0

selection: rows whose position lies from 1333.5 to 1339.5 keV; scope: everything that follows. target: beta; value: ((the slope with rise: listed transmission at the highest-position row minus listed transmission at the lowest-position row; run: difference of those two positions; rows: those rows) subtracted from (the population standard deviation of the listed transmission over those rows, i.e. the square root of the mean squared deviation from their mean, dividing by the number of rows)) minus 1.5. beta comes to 2.2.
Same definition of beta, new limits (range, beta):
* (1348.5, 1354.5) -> -0.2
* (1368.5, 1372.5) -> -1.0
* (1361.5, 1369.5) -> -0.2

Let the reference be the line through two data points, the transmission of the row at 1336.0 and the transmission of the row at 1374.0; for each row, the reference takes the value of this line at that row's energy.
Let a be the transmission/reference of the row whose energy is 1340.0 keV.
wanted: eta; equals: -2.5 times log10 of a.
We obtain 0.08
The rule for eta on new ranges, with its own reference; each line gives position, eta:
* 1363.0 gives -0.03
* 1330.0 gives -0.30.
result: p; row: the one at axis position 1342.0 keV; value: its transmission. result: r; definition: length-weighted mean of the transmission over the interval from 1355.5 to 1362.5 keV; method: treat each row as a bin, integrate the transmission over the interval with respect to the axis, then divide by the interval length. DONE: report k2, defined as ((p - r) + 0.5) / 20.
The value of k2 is 0.03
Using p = 21.25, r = 21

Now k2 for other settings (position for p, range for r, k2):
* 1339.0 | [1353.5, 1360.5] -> -0.25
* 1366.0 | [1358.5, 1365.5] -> -0.11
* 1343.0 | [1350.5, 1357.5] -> -0.09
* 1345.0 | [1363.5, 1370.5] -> 0.56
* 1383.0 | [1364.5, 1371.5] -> 0.35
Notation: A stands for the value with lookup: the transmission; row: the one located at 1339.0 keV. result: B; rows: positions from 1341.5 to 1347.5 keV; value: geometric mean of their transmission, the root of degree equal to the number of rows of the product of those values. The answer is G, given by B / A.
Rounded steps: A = 17.44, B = 25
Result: 1.4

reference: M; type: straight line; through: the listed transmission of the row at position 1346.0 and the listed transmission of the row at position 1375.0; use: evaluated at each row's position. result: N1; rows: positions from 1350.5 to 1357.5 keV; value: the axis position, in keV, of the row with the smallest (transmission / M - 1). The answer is 1357.0 keV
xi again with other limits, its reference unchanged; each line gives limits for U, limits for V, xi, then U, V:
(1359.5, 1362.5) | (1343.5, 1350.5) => 0.22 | -0.28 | 0.01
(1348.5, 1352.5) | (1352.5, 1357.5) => 0.40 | 0.03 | -0.08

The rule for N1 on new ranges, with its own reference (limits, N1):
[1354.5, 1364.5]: 1364.0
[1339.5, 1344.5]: 1340.0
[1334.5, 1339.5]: 1339.0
